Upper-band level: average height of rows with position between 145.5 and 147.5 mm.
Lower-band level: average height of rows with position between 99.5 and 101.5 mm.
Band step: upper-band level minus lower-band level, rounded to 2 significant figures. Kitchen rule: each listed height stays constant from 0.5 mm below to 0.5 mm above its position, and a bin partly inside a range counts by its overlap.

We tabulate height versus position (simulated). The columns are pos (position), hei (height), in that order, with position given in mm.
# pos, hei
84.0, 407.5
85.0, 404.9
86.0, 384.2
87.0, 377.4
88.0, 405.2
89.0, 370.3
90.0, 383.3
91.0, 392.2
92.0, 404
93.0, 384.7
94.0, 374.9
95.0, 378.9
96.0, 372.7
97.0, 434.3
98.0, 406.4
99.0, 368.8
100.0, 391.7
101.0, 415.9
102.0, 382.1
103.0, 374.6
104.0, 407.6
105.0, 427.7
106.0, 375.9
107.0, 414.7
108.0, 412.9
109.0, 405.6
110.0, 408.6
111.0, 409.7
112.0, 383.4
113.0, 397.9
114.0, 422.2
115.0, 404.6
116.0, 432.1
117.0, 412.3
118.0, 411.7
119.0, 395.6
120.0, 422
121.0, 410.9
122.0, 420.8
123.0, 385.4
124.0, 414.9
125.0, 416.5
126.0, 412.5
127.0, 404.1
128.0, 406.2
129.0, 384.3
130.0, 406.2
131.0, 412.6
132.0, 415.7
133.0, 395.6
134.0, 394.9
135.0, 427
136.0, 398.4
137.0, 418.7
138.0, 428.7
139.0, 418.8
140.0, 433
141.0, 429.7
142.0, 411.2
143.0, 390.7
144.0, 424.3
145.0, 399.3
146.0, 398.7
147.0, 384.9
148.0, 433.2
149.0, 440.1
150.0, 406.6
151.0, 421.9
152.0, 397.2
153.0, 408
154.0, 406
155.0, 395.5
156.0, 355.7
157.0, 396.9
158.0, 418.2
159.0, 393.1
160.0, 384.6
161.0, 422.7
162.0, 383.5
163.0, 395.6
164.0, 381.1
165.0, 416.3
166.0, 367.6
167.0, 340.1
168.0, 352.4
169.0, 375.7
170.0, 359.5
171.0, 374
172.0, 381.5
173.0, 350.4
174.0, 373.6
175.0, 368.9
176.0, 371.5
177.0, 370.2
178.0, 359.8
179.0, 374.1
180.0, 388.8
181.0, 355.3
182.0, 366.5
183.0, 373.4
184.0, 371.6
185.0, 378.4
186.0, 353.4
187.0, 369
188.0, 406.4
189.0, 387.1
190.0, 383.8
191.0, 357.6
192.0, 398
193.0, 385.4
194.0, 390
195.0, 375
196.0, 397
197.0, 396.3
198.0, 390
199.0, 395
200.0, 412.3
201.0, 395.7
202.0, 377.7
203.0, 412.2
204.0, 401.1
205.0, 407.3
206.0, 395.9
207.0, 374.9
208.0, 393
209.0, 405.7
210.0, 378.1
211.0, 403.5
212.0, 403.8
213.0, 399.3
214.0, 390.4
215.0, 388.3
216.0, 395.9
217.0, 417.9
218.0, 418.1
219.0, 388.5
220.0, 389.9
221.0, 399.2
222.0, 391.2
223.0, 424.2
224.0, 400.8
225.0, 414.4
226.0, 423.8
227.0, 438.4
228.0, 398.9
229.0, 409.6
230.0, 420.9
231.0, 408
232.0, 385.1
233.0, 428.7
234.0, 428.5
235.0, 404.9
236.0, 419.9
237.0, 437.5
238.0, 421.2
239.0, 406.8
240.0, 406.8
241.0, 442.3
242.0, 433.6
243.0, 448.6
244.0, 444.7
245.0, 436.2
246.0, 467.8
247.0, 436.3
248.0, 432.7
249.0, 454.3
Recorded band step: -12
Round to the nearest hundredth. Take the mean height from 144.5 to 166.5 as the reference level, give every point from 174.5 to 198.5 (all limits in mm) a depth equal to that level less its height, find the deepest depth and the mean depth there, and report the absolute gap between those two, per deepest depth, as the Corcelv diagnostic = 0.52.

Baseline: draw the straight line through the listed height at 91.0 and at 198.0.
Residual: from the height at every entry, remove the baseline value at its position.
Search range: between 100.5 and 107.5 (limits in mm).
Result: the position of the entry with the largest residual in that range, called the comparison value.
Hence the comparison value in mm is 105.0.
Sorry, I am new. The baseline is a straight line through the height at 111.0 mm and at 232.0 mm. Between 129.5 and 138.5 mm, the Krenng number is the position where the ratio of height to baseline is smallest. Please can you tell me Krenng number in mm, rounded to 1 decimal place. 134.0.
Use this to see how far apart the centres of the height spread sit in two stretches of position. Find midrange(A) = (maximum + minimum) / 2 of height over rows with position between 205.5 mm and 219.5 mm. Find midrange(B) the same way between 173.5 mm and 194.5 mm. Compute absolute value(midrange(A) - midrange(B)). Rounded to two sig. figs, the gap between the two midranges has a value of 17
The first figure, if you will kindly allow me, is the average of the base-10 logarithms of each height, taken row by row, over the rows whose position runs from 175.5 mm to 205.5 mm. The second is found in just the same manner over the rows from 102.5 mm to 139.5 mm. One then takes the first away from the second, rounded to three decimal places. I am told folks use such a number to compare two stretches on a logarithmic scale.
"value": 0.027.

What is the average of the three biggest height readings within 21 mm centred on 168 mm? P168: 419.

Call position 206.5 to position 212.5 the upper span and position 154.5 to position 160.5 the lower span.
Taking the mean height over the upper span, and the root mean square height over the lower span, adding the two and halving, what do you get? 392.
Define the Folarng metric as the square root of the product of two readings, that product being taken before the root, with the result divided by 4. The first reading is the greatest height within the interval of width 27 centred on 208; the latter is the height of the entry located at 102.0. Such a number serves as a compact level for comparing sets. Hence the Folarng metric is 99.9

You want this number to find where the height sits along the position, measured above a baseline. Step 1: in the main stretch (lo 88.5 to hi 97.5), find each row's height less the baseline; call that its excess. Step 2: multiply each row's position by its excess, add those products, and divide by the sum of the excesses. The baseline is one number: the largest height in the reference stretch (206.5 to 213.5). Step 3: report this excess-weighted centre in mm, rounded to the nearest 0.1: 91.9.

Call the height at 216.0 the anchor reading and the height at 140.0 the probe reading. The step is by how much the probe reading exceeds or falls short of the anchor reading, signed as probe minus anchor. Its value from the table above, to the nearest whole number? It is 37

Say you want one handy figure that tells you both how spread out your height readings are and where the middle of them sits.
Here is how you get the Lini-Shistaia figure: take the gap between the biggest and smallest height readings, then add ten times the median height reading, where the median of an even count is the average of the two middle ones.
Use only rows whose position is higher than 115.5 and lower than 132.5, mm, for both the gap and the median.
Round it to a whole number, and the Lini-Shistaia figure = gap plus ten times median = 4171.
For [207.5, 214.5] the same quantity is 4021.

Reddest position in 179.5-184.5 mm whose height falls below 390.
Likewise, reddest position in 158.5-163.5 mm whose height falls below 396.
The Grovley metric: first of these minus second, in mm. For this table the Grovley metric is 21 mm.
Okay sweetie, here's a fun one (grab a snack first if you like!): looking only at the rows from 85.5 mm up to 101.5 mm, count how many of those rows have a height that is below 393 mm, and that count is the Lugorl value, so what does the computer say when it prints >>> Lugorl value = 11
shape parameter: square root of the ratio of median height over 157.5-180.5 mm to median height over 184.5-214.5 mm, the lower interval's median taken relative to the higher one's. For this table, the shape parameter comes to 0.97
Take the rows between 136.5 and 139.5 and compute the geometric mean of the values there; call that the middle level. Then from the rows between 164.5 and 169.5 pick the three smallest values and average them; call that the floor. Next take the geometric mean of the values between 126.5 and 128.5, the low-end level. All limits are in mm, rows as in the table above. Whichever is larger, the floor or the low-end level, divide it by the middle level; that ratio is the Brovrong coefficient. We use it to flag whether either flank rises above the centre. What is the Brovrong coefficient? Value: 0.96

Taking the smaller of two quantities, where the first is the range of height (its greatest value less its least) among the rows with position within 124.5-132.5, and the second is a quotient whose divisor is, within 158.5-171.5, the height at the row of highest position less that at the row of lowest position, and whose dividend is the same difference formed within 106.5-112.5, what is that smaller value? 1.6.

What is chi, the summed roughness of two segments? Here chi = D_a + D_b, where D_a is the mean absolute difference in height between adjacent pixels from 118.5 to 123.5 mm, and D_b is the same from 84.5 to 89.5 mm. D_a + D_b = 43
